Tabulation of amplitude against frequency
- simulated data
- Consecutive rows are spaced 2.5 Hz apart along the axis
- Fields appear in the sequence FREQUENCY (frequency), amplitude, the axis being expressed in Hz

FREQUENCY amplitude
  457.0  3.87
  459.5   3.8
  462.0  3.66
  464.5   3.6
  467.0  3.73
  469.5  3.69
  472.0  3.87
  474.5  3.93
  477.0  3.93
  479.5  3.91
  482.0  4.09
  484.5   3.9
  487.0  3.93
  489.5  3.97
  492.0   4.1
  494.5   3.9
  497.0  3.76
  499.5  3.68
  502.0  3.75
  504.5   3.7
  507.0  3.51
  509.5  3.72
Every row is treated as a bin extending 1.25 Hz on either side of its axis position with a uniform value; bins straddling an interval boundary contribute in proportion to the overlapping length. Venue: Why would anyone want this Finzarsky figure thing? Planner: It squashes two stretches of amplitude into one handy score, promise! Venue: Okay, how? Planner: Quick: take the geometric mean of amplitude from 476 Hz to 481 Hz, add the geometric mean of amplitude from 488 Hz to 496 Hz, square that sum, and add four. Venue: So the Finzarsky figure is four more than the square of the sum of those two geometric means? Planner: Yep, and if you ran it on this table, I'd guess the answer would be 66.6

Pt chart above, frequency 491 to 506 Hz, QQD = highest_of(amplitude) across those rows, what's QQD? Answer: 4.1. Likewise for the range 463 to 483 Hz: 4.09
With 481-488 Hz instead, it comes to 4.09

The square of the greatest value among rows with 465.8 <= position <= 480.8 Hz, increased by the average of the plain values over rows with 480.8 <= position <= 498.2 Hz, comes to 19.4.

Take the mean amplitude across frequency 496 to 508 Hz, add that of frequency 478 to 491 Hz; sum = 7.64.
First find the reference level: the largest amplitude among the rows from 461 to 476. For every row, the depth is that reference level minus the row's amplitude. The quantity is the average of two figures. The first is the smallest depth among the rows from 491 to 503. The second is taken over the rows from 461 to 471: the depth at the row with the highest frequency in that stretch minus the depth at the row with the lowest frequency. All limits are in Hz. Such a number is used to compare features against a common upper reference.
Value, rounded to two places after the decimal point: -0.10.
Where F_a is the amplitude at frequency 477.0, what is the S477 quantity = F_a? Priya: 3.93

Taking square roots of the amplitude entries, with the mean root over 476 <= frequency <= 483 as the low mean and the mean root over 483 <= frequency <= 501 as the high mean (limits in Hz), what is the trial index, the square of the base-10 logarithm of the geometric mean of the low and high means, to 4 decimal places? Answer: 0.0884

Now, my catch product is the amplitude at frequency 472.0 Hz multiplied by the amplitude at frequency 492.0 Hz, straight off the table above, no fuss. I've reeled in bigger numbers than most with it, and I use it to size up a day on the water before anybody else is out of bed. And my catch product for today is 15.9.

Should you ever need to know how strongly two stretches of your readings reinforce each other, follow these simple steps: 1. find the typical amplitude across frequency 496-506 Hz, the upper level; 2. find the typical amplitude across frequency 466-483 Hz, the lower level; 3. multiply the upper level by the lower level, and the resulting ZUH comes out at 14.4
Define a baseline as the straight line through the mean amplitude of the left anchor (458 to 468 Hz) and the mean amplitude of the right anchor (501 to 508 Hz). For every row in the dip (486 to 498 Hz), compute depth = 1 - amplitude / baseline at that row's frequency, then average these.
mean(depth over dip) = -0.07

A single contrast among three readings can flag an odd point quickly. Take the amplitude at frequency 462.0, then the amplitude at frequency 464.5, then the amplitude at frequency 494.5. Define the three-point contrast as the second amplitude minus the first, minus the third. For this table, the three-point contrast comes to -3.96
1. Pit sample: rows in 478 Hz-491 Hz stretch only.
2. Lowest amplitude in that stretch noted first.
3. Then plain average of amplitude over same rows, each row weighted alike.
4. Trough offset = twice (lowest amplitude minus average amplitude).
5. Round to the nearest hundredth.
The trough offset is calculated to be -0.12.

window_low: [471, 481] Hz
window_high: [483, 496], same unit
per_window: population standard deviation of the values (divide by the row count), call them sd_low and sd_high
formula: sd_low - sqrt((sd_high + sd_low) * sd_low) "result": -0.025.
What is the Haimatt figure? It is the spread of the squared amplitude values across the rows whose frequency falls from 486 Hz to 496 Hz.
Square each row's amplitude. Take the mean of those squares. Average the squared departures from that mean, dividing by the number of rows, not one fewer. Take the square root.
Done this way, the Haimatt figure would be 0.611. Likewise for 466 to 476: 0.749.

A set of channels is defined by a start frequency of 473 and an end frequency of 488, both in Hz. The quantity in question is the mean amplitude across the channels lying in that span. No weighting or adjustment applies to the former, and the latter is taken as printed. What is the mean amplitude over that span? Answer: 3.95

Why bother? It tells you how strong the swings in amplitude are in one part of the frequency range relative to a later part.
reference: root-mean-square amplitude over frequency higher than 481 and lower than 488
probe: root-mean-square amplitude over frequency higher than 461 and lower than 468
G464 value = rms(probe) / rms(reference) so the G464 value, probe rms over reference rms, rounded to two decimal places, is 0.92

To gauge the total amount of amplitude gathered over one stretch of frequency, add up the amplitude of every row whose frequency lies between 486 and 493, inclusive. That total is 12.0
